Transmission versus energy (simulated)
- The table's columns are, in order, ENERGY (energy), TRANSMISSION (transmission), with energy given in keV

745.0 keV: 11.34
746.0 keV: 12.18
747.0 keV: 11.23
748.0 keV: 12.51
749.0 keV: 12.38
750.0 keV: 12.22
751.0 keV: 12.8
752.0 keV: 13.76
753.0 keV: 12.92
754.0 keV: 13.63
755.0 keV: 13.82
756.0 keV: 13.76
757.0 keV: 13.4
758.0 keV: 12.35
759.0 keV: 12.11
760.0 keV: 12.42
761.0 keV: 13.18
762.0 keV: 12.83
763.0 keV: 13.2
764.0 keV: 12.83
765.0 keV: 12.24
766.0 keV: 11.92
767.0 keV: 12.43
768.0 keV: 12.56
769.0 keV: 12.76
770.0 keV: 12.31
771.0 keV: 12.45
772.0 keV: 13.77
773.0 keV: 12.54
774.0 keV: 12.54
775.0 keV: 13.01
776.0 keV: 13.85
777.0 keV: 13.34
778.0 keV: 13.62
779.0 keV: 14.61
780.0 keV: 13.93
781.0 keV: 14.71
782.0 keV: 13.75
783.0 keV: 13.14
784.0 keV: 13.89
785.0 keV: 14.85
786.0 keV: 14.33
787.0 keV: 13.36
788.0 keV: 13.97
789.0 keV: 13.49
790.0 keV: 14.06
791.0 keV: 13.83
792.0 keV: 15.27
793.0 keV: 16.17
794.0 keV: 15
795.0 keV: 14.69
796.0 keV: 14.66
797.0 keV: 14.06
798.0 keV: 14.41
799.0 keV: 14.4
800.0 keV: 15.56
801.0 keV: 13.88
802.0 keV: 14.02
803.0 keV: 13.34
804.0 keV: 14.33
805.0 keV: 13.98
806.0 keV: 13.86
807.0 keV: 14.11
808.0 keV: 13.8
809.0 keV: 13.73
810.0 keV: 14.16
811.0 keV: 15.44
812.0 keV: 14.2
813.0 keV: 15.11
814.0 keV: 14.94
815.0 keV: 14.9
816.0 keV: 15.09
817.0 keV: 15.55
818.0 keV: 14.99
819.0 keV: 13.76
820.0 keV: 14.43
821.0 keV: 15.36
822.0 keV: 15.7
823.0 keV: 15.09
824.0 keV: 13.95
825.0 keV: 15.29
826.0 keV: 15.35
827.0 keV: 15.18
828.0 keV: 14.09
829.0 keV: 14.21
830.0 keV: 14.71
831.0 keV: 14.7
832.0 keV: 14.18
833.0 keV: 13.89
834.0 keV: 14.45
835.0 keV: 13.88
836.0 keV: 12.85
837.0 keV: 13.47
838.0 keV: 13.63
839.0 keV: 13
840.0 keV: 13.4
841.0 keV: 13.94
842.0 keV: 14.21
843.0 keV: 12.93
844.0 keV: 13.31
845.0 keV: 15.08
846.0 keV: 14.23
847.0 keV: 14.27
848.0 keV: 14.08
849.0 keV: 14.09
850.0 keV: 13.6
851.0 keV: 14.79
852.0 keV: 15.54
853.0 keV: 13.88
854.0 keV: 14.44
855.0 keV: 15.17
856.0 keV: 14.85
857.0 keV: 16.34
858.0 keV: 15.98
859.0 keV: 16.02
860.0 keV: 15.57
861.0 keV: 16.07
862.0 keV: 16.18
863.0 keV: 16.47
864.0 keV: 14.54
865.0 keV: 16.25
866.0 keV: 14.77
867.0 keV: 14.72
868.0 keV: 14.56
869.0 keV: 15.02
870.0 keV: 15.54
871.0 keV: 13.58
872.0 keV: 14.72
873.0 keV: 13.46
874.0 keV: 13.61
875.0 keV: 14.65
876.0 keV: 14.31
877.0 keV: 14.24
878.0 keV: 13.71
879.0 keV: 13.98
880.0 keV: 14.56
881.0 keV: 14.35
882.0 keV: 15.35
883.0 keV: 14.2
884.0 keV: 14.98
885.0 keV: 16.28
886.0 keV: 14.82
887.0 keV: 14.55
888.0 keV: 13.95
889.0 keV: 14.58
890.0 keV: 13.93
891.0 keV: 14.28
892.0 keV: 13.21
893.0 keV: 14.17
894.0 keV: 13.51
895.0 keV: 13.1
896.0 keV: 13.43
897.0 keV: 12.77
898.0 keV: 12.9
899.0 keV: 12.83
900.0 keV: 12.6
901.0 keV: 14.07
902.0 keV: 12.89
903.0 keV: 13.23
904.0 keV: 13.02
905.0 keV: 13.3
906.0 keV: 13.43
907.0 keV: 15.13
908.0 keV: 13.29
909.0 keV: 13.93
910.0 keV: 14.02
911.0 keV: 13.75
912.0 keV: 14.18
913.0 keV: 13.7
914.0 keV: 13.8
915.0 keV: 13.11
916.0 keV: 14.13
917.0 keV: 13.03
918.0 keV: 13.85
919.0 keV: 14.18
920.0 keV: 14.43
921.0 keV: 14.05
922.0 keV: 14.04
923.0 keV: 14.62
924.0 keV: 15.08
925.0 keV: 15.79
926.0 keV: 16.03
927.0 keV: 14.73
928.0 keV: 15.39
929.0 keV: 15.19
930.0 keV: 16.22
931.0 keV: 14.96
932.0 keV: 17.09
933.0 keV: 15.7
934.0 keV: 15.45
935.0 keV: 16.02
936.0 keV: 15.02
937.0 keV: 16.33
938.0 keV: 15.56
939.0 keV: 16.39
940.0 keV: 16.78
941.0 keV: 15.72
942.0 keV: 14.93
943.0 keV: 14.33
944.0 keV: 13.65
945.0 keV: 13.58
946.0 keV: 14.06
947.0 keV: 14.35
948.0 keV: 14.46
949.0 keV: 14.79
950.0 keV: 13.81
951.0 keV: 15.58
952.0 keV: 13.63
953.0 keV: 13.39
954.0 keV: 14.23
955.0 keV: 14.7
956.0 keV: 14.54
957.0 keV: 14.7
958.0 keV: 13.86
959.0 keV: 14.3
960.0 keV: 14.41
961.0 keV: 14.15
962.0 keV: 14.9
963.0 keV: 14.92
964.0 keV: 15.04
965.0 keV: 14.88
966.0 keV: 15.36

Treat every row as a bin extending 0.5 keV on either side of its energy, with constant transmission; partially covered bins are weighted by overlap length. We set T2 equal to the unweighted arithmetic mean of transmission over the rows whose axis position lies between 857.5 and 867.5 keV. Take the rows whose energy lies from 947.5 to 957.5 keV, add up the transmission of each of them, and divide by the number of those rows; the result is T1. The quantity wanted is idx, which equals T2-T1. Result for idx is 1.3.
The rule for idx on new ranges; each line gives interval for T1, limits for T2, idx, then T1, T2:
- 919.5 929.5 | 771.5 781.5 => -1.3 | 14.9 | 13.6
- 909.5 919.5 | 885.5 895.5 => 0.2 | 13.8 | 14.0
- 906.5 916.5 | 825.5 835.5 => 0.6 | 13.9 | 14.5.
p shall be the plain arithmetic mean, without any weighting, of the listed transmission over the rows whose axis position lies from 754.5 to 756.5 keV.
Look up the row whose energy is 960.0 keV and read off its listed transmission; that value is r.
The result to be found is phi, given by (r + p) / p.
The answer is 2.04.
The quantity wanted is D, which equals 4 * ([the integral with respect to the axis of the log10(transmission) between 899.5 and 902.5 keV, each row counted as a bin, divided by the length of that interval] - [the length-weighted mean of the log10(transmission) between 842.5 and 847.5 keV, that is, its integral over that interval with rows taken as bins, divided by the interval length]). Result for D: -0.10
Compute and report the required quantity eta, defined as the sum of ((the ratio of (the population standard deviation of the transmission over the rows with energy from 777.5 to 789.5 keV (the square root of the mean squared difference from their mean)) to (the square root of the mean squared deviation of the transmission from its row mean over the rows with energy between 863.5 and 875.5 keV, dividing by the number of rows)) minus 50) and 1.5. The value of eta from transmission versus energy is -47.8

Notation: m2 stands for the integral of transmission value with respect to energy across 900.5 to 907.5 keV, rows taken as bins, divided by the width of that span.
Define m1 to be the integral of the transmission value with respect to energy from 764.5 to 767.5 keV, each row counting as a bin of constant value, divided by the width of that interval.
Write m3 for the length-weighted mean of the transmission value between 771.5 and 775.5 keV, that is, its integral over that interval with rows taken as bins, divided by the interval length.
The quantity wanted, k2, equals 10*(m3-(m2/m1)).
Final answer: 119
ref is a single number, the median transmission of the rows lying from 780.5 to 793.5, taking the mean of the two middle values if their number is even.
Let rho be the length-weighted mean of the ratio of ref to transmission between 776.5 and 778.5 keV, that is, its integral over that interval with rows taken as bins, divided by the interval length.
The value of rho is 1.04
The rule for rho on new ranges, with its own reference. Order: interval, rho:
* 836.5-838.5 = 1.03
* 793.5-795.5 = 0.94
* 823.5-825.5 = 0.96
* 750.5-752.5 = 1.05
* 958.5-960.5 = 0.97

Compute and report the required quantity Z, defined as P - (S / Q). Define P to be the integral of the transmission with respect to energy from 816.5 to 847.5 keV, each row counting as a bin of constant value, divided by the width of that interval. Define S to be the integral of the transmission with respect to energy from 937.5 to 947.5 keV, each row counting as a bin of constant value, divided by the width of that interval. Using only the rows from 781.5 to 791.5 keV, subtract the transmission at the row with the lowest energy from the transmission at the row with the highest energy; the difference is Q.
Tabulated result -172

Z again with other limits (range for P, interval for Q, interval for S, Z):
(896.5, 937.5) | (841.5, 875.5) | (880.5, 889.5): -19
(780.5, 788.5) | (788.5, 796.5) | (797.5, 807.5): 2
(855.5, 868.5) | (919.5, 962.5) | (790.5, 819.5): -15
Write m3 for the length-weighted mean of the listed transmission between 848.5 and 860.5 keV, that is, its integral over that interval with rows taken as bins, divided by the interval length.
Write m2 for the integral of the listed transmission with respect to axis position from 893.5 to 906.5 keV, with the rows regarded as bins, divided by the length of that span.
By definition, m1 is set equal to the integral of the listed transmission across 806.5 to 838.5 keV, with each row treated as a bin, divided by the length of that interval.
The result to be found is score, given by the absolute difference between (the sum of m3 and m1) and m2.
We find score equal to 16.4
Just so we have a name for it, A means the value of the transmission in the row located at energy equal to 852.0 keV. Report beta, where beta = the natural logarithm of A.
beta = 2.74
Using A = 15.54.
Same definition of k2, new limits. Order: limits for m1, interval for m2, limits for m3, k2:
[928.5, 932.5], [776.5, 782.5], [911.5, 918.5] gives 128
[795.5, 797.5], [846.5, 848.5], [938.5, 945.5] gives 141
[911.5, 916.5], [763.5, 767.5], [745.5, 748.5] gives 111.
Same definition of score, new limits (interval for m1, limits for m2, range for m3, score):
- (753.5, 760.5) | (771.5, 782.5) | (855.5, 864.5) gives 15.2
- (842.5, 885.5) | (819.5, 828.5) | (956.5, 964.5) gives 14.3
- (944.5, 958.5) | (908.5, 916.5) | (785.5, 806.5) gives 14.8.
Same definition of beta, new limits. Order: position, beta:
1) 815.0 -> 2.70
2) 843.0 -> 2.56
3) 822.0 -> 2.75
